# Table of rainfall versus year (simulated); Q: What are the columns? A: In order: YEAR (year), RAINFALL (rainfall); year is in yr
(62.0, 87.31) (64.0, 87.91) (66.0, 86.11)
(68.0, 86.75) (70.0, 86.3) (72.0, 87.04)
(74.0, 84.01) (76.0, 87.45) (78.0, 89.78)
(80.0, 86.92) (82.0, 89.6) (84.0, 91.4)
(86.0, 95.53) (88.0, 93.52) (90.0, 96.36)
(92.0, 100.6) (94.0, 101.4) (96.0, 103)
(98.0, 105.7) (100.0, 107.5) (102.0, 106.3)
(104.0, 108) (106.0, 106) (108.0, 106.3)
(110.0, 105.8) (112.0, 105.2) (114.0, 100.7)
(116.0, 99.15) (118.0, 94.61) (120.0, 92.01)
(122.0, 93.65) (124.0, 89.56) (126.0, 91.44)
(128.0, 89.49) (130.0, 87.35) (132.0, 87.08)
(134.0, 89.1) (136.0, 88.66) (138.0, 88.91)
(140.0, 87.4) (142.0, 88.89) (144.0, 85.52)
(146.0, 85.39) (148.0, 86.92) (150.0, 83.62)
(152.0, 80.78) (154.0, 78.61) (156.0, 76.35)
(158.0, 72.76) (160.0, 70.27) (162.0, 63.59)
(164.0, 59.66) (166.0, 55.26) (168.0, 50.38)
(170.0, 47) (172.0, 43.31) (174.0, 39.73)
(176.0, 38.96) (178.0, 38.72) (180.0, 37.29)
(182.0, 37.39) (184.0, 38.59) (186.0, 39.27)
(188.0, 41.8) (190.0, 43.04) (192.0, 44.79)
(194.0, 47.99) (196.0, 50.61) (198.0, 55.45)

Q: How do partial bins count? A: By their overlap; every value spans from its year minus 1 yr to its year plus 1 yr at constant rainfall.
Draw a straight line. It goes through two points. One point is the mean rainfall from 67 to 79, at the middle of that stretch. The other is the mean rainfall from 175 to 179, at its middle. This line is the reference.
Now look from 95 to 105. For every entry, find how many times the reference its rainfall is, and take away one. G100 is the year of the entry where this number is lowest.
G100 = 96.0 yr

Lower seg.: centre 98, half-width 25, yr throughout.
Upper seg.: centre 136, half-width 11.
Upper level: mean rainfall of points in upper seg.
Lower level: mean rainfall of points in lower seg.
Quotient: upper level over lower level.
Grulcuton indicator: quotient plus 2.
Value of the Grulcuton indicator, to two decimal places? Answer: 2.90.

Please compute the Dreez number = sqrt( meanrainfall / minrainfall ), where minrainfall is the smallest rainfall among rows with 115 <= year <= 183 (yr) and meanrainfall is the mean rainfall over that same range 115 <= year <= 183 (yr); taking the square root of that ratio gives 1.40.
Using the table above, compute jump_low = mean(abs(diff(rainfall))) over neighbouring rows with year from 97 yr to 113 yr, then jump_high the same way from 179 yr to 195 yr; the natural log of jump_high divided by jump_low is 0.3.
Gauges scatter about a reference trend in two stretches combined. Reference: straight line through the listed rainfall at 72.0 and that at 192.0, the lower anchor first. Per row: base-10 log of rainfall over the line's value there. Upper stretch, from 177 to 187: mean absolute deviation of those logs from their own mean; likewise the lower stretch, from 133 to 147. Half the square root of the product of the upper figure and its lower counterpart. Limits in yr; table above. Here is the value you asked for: 0.0038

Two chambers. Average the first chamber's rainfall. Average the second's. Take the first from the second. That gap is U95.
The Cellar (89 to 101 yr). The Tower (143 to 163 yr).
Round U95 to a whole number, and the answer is -24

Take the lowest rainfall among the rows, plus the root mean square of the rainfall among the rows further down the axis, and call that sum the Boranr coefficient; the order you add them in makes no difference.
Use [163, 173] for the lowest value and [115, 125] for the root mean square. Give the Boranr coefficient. 137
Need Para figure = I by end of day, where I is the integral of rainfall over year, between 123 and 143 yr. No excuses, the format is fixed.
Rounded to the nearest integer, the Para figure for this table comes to 1776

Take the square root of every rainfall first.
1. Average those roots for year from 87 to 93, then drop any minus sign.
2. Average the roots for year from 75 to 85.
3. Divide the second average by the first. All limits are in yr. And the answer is 0.96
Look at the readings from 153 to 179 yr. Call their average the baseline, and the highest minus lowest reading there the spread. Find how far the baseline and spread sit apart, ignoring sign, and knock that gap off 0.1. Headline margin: -17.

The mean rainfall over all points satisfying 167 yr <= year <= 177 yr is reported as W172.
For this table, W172 44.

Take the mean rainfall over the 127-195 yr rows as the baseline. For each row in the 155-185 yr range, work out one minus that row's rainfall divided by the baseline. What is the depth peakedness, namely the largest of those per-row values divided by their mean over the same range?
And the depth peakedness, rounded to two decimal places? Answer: 2.06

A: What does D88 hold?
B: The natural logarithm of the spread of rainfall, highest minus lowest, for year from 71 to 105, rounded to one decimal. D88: 3.2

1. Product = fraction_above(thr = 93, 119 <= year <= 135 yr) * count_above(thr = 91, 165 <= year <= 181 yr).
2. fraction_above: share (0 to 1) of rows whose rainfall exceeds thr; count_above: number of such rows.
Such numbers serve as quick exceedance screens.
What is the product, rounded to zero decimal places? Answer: 0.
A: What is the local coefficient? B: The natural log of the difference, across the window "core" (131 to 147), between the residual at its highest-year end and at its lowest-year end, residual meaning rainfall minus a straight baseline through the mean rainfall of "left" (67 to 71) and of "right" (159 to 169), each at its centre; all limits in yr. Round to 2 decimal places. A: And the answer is 0.81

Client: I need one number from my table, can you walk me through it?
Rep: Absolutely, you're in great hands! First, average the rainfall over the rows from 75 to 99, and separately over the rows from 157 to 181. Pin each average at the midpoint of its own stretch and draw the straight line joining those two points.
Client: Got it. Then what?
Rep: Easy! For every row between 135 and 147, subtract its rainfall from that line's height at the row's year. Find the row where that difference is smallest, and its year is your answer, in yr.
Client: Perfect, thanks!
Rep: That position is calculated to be 142.0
